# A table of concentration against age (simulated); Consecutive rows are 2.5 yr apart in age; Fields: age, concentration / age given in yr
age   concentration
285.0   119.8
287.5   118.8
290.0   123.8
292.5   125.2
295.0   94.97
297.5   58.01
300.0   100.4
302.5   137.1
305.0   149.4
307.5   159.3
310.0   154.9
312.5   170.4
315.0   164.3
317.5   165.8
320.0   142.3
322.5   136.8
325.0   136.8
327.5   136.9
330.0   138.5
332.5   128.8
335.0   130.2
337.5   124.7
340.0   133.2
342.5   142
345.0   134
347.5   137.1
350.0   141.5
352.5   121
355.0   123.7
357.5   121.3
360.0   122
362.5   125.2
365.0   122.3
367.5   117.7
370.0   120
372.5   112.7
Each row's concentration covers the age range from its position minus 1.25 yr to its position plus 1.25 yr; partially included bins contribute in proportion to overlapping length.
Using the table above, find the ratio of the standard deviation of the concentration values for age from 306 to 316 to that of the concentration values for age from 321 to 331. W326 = 8.0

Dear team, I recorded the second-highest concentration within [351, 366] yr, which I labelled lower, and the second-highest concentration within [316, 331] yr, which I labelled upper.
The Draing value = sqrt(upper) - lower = -112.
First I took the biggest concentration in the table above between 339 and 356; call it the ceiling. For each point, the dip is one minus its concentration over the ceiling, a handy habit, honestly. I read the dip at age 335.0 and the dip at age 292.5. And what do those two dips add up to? 0.20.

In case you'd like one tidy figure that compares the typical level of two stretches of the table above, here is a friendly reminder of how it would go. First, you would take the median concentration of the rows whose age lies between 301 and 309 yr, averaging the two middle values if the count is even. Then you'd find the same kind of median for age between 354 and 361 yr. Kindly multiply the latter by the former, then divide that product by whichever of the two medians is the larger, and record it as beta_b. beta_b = 122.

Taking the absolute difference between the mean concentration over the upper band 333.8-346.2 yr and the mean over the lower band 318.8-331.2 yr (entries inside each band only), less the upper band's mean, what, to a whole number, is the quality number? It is -127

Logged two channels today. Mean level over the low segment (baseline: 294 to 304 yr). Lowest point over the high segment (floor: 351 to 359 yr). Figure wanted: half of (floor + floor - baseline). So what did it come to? 72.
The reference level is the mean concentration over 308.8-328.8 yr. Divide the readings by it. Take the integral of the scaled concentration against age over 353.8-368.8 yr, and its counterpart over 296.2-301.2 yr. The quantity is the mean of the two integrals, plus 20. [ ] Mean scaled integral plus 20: 27.4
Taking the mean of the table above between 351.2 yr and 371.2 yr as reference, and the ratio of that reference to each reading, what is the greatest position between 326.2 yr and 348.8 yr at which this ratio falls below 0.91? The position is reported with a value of 347.5 yr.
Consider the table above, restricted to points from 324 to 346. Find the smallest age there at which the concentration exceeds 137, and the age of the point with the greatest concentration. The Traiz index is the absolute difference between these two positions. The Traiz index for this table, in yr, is 12.5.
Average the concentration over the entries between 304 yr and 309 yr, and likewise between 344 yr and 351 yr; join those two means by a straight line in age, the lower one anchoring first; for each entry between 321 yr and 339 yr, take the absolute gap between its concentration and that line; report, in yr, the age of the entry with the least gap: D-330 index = 330.0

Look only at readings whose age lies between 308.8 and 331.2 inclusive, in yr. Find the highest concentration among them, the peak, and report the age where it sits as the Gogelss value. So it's 312.5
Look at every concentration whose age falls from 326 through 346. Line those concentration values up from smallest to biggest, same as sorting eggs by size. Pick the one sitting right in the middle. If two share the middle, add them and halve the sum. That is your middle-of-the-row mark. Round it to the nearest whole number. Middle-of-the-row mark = 134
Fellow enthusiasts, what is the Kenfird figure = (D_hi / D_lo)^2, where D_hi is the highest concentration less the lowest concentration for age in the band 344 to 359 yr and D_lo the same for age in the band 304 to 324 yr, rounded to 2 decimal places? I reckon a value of 0.37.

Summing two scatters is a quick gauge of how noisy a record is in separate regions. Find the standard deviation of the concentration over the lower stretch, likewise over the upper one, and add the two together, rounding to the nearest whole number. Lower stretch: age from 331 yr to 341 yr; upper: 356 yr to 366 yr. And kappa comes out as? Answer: 5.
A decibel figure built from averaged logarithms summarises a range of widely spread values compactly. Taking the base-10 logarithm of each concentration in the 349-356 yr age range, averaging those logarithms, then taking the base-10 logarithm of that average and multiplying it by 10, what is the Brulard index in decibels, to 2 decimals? 3.24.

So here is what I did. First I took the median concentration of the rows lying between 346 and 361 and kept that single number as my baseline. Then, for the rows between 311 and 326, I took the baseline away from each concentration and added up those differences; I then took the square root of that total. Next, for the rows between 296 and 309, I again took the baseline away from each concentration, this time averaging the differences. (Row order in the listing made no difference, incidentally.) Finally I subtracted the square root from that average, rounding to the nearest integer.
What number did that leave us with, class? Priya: -15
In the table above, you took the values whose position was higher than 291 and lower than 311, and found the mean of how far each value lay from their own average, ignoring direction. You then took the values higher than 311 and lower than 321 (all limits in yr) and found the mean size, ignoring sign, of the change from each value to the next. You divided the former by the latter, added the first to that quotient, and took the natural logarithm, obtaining 3.4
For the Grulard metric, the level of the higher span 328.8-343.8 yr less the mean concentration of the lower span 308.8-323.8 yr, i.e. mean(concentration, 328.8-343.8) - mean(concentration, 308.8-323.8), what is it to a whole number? -23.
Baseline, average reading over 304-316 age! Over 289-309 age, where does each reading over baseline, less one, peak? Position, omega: 307.5 yr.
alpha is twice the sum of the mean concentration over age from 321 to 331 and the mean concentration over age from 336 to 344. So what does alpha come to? 541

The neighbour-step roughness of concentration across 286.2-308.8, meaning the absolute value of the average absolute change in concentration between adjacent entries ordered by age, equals 22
